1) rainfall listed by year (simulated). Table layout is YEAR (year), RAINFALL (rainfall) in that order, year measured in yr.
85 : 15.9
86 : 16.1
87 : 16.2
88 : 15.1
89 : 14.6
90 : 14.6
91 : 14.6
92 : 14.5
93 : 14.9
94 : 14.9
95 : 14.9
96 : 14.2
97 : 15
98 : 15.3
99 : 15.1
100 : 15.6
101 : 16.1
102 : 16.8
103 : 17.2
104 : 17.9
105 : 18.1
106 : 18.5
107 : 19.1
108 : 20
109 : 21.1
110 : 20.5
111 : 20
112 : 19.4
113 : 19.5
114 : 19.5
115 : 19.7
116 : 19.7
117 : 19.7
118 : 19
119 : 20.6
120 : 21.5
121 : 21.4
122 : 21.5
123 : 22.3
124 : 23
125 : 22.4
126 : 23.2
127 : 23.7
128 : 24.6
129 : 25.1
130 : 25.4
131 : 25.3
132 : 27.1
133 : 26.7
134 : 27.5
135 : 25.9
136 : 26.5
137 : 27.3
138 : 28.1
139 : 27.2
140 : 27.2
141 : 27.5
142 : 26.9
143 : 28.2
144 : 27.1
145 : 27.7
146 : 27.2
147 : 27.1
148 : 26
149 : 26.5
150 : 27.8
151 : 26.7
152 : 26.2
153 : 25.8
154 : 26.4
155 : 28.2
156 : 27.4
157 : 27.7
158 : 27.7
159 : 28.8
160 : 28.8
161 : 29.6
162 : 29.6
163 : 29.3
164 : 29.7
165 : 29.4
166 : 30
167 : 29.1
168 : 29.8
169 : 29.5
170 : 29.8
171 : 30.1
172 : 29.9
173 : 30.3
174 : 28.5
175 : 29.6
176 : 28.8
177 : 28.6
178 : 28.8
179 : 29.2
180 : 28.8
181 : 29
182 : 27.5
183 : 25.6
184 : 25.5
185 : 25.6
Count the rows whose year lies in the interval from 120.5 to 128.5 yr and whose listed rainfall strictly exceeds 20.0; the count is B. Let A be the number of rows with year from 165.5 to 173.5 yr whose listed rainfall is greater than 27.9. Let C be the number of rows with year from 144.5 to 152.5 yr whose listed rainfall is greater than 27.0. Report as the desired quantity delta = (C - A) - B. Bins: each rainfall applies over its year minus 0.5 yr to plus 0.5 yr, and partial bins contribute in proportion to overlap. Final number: -12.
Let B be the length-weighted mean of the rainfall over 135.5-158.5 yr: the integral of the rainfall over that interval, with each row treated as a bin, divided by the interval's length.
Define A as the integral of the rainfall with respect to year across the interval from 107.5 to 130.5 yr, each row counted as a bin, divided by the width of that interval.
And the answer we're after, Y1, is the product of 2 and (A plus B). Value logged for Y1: 97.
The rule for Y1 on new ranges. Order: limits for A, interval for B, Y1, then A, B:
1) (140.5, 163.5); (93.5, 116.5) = 91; 28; 17.7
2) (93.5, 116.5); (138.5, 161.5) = 90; 18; 27.4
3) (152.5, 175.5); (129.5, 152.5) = 112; 29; 26.9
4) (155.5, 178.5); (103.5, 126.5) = 99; 29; 20.3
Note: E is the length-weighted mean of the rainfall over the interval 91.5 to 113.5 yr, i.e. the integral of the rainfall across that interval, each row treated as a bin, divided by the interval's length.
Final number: 17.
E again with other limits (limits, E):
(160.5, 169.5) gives 30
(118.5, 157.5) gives 26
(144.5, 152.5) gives 27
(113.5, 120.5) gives 20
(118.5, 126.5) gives 22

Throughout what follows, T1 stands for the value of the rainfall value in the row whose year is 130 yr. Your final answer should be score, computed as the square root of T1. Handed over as 5.04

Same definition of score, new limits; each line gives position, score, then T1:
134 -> 5.24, 27.5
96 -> 3.77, 14.2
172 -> 5.47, 29.9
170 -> 5.46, 29.8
